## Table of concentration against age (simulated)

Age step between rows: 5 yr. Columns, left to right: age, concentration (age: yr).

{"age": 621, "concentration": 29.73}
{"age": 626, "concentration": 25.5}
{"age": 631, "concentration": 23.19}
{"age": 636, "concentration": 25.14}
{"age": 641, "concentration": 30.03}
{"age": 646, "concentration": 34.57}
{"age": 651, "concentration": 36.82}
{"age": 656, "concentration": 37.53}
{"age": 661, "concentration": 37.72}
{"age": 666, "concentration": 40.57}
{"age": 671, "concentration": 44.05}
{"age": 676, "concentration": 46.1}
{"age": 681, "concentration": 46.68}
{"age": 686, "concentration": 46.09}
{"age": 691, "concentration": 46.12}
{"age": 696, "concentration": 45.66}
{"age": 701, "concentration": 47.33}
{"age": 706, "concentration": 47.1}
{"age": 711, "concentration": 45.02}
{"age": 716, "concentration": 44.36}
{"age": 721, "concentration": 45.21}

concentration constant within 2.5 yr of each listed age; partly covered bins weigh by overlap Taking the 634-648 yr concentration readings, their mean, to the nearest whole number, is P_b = 30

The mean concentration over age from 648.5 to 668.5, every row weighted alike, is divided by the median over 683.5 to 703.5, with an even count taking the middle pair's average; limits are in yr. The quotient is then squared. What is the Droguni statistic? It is 0.69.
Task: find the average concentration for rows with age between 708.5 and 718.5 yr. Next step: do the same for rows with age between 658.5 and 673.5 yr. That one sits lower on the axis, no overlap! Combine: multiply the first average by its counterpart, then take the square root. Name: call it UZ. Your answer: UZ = 42.7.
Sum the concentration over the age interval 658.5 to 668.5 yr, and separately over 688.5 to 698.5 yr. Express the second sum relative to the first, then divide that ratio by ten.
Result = 0.117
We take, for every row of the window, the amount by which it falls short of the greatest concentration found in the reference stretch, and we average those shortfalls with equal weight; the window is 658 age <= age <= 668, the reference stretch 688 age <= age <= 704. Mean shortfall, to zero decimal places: 8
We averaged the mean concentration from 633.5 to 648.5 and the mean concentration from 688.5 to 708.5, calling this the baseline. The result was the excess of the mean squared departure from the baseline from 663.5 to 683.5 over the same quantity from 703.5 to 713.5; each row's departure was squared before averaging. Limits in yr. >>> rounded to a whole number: -19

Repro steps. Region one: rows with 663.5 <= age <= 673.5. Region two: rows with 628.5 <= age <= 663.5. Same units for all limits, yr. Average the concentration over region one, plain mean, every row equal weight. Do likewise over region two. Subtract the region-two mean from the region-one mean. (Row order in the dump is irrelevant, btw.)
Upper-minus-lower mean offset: 10.2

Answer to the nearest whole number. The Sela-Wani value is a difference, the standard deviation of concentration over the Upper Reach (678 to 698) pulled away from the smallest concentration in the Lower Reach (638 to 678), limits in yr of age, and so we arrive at 30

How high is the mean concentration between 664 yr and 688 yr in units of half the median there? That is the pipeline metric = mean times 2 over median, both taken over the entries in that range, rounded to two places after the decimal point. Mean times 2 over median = 1.94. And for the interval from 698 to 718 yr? 2.00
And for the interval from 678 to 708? 2.00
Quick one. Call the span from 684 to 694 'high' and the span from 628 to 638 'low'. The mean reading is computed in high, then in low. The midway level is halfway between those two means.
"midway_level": 35.1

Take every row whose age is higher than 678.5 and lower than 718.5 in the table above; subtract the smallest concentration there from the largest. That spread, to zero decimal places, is 3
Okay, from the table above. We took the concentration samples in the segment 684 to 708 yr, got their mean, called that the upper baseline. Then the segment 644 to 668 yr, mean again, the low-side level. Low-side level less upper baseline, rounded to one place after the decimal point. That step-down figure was -9.0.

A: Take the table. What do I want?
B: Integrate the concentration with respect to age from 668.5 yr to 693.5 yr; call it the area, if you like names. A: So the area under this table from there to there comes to 1145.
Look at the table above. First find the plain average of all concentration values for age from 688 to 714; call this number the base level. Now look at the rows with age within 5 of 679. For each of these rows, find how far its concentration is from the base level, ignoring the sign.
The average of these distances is 0.3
